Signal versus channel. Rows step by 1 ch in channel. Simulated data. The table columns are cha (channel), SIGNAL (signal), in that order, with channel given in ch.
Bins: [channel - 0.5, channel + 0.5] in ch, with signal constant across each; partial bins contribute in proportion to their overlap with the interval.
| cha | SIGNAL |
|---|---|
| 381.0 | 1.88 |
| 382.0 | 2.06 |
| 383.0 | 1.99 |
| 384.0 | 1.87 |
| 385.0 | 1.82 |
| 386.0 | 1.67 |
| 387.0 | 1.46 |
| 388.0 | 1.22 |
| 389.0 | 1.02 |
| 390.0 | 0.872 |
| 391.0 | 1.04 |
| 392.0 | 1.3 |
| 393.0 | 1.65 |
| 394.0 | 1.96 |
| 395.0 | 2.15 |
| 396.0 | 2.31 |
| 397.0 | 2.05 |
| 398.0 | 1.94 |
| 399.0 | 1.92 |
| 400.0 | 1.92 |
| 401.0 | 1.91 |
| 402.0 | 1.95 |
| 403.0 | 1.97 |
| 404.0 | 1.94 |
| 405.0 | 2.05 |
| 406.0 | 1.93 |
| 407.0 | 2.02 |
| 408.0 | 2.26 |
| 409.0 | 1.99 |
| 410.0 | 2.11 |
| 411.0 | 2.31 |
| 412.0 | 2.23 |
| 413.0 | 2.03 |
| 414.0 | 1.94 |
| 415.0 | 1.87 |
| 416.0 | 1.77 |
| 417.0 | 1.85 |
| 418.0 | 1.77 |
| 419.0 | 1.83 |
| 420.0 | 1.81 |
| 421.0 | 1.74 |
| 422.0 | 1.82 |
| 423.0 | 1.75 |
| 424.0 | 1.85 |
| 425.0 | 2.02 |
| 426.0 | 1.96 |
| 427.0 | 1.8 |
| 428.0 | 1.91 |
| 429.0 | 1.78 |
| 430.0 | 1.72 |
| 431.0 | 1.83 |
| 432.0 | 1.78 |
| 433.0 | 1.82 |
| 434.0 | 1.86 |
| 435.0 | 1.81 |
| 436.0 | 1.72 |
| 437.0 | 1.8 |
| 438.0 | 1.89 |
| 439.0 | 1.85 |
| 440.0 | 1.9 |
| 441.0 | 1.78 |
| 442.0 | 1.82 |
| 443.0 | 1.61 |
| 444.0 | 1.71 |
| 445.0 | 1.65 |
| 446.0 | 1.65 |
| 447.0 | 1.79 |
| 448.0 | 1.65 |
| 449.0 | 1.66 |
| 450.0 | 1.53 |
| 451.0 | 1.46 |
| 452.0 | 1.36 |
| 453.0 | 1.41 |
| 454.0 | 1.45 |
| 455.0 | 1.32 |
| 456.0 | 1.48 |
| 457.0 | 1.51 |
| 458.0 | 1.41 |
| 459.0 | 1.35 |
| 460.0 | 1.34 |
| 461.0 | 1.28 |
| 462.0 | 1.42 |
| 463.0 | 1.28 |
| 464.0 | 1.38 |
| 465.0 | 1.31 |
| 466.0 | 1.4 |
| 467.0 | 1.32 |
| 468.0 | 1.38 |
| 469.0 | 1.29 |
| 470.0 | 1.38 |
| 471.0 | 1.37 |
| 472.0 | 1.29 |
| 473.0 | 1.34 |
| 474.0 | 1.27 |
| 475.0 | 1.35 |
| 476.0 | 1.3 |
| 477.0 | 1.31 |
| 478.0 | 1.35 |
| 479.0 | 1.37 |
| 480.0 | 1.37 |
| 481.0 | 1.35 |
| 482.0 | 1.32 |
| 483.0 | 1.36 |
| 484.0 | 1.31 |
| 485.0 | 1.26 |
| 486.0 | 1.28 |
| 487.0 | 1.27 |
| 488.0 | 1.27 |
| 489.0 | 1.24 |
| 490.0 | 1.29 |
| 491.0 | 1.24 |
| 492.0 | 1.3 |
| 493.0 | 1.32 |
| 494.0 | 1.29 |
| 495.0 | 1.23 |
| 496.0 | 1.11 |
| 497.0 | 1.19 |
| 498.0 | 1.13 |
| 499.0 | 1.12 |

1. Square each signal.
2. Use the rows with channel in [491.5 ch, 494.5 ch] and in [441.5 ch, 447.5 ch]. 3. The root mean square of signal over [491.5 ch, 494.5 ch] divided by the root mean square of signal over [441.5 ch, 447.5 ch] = 0.76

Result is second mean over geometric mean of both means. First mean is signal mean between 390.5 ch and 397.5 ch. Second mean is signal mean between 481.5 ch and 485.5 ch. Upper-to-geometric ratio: 0.86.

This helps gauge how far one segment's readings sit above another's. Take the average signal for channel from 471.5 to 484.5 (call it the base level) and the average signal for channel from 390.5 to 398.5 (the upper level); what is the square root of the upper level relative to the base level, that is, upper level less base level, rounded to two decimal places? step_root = 0.69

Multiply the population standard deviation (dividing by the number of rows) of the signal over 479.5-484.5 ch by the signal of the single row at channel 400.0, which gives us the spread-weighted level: 0.044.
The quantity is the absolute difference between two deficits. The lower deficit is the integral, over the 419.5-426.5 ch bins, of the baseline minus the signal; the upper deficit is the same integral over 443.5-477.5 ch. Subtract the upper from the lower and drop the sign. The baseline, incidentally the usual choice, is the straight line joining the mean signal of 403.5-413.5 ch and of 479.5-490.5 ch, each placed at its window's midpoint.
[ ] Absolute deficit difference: 3.8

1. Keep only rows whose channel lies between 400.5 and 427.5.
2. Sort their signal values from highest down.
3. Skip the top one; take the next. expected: 2.26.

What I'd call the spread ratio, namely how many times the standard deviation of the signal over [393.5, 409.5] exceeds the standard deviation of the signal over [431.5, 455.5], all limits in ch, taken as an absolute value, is 0.7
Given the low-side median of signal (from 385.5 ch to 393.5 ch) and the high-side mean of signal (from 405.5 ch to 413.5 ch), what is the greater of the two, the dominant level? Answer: 2.11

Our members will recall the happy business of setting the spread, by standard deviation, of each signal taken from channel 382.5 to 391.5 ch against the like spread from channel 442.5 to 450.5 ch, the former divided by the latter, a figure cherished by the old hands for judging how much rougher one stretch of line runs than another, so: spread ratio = 6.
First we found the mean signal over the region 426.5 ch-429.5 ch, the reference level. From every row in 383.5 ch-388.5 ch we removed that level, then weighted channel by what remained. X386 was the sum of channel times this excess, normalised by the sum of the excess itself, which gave 387.5 ch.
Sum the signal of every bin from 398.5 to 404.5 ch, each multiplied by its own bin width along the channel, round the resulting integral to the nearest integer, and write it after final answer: 12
